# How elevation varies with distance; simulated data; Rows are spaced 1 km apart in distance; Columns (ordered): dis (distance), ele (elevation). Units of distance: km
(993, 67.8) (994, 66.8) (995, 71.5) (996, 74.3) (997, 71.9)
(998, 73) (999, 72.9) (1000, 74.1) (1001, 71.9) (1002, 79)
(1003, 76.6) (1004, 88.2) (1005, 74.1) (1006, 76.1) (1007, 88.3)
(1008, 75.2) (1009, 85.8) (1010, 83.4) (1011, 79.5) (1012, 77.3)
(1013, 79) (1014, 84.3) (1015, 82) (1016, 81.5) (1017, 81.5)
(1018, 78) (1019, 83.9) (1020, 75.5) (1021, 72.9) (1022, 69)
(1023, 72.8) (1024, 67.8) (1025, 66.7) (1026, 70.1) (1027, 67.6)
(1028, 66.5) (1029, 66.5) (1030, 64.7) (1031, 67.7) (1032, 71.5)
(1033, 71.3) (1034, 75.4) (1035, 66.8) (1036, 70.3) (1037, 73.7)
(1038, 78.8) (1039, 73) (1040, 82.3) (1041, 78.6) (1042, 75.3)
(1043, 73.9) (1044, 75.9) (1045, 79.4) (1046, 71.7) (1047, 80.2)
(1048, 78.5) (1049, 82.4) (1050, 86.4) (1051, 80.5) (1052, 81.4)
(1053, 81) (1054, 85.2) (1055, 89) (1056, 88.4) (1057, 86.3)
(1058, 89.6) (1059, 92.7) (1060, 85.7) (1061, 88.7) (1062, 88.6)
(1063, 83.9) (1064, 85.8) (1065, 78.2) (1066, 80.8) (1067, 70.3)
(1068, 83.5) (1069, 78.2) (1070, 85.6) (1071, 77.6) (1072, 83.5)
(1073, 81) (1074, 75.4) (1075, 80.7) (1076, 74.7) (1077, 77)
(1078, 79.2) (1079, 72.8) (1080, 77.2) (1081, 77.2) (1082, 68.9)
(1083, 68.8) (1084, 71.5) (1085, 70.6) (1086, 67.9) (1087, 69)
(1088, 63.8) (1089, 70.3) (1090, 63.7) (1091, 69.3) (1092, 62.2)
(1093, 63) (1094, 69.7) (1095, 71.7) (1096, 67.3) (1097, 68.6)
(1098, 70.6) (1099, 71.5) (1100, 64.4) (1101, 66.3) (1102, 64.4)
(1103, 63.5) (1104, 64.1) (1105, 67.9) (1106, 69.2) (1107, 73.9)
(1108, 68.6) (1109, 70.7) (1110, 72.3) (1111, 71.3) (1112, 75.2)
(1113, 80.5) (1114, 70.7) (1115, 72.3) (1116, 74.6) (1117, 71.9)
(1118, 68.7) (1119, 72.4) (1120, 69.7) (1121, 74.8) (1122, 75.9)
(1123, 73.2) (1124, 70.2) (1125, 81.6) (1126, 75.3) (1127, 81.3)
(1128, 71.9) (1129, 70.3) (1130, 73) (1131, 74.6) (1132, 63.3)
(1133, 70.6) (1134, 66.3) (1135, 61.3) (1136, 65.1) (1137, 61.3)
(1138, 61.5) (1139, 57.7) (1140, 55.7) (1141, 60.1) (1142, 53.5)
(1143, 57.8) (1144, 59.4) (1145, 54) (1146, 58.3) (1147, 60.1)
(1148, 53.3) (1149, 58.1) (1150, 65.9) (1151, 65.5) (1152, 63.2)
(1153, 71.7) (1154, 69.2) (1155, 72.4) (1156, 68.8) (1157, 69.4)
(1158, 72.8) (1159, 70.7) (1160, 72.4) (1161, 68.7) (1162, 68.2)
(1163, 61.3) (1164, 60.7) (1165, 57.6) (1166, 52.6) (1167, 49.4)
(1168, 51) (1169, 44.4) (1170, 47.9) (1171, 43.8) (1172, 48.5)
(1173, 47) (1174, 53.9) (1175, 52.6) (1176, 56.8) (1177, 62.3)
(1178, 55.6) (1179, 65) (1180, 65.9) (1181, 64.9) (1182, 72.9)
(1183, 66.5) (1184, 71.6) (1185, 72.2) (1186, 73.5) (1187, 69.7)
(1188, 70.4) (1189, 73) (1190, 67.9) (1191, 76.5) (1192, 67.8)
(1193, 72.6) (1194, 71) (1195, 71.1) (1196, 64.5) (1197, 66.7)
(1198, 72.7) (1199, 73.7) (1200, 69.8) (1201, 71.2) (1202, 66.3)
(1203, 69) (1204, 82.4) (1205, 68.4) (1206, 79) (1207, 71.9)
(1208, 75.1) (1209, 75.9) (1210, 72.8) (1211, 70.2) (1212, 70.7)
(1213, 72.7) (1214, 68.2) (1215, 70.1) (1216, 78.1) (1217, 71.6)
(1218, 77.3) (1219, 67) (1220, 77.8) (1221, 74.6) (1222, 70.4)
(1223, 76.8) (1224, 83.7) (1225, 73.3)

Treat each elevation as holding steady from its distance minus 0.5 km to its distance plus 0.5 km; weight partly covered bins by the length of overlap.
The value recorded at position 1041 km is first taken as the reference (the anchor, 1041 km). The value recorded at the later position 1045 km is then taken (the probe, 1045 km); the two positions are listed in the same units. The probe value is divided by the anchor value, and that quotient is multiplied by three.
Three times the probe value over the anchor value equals 3.0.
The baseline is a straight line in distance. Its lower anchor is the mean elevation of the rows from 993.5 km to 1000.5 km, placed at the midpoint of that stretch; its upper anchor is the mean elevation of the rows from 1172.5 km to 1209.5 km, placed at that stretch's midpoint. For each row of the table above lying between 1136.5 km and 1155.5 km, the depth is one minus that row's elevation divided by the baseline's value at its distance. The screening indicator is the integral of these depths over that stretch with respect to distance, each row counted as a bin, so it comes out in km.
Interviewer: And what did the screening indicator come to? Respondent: 2.2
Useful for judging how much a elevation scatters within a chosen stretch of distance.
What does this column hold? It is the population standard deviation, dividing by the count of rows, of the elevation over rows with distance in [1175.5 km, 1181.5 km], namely 4.09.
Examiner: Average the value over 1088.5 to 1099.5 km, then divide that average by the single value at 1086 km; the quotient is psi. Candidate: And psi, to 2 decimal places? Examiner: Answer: 1.00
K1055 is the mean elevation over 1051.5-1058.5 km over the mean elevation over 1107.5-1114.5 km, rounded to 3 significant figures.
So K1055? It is 1.18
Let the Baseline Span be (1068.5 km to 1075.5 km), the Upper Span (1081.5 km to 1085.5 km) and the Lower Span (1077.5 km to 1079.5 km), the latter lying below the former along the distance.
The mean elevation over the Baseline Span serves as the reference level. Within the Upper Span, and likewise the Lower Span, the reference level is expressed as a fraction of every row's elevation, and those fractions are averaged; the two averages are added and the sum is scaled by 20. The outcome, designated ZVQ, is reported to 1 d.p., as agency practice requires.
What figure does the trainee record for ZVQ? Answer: 44.1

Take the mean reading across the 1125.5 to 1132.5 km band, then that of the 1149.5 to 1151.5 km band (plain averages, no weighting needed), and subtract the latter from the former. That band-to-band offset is 7.1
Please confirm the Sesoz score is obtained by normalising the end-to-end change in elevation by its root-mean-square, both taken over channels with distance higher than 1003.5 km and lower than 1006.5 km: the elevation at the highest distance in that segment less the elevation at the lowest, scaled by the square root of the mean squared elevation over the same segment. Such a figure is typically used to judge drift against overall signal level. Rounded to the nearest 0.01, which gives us -0.15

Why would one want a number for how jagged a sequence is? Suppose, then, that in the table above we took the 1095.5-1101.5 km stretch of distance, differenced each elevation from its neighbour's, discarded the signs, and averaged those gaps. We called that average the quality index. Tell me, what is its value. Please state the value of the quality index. 2.6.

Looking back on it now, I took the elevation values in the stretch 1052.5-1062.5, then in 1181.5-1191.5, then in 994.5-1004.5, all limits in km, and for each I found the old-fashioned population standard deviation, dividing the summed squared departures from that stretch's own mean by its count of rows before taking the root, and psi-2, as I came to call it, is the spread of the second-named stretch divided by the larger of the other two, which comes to 0.6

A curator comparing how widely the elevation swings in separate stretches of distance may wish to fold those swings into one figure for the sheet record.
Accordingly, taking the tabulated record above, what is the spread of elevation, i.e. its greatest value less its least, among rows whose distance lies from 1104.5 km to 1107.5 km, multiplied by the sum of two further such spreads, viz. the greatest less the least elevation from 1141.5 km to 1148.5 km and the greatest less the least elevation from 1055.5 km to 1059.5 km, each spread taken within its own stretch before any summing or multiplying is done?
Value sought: 79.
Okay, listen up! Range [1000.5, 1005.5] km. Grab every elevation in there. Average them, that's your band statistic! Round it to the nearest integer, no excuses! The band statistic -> 78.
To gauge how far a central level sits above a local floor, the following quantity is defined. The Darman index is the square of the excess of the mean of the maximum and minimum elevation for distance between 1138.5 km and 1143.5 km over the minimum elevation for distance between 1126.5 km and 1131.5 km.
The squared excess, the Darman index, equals 182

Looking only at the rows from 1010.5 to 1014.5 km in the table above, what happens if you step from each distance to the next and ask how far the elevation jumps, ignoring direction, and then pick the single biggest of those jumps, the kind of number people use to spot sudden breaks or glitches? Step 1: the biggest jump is 5.3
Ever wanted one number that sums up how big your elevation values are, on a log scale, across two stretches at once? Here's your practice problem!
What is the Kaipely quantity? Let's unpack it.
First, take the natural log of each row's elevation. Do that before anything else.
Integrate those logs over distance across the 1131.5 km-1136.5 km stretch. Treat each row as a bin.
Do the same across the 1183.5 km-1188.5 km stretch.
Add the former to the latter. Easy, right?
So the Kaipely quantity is 42.2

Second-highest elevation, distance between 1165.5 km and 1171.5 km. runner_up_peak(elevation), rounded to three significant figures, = 51.0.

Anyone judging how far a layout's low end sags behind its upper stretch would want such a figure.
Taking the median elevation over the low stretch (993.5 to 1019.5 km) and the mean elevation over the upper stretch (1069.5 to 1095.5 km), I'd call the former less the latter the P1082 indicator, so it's 4.9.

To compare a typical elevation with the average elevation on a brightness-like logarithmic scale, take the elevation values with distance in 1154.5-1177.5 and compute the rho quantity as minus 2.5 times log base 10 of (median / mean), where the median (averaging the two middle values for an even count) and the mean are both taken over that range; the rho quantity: 0.023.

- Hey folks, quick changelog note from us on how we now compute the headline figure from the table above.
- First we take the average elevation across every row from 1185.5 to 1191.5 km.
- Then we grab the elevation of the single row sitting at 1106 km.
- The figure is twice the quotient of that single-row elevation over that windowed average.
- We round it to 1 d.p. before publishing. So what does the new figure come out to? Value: 1.9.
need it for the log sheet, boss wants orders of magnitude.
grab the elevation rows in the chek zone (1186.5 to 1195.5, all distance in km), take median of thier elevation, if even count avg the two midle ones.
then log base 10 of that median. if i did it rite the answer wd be 1.85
